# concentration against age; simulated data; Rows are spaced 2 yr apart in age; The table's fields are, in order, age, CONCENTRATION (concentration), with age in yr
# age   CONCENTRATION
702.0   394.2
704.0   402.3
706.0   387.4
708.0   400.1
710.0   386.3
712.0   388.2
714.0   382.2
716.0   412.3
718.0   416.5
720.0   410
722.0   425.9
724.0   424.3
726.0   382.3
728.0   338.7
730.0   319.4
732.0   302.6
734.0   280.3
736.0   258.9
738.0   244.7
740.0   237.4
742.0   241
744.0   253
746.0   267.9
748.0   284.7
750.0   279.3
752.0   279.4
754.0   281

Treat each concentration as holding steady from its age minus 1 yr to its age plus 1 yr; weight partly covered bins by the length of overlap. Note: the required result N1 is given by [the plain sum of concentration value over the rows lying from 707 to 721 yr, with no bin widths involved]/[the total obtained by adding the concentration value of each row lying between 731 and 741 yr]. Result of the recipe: 2.1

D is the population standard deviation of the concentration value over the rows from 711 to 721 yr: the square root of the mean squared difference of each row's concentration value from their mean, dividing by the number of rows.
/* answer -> 14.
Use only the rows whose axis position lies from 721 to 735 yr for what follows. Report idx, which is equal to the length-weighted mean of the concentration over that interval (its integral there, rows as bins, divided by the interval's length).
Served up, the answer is 353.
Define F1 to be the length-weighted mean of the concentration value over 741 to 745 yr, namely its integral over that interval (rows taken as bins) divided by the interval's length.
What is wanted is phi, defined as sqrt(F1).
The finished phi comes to 15.7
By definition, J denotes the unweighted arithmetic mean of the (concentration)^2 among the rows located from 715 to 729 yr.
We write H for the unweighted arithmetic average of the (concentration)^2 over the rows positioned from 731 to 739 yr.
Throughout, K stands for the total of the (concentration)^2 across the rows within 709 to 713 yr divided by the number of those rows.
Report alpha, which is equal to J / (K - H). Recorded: 2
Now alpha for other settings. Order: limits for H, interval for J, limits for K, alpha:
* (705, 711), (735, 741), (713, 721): 5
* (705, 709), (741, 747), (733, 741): -1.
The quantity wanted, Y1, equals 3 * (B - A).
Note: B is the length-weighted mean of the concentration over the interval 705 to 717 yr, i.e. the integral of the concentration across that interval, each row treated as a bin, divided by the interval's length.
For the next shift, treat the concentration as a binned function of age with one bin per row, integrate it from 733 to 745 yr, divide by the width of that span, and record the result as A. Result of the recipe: 421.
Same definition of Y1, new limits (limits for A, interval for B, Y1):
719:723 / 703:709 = -64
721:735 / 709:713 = 102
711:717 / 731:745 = -404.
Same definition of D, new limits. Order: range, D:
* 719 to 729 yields 33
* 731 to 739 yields 22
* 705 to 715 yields 6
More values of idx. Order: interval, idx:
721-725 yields 425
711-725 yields 408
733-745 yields 253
